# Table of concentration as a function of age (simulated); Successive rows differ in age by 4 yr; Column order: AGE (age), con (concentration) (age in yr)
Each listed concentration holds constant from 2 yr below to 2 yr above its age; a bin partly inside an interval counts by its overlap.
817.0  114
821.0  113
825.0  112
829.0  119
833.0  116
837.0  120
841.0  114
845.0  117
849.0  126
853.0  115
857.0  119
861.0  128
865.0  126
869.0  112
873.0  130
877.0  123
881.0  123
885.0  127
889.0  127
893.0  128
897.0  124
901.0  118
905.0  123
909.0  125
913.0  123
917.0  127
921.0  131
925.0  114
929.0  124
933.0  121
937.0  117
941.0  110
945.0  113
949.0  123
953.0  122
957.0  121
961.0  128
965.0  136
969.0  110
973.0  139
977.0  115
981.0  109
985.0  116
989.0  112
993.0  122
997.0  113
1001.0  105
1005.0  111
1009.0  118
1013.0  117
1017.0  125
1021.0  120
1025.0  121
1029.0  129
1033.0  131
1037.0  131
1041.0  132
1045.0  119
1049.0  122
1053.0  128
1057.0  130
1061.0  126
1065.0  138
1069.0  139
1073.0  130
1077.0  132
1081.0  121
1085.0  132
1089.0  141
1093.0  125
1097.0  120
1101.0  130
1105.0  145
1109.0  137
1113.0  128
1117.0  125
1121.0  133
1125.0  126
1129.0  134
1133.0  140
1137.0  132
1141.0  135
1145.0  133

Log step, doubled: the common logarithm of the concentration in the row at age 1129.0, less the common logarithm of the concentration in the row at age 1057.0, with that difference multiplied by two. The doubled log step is 0.026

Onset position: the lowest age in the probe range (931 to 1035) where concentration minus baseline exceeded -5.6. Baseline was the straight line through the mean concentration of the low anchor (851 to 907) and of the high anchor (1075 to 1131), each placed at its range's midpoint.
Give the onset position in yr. 933.0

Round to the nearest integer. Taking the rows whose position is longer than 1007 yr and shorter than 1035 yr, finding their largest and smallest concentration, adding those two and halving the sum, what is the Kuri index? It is 124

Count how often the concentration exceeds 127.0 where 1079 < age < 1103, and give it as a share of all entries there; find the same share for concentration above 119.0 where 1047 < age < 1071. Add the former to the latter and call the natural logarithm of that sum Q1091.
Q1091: 0.41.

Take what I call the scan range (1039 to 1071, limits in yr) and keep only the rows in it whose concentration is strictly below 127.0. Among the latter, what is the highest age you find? 1061.0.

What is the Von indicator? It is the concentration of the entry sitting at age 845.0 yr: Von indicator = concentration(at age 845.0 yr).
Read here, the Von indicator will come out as 117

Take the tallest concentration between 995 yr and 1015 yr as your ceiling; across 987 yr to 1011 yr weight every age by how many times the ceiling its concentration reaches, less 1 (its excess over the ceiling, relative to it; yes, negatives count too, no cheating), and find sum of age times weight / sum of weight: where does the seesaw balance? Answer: 999.8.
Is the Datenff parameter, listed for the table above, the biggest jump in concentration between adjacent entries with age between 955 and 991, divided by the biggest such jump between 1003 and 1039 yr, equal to 3.6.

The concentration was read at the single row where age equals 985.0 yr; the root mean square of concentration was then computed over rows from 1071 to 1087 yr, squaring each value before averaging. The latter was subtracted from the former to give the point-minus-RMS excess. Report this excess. -13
